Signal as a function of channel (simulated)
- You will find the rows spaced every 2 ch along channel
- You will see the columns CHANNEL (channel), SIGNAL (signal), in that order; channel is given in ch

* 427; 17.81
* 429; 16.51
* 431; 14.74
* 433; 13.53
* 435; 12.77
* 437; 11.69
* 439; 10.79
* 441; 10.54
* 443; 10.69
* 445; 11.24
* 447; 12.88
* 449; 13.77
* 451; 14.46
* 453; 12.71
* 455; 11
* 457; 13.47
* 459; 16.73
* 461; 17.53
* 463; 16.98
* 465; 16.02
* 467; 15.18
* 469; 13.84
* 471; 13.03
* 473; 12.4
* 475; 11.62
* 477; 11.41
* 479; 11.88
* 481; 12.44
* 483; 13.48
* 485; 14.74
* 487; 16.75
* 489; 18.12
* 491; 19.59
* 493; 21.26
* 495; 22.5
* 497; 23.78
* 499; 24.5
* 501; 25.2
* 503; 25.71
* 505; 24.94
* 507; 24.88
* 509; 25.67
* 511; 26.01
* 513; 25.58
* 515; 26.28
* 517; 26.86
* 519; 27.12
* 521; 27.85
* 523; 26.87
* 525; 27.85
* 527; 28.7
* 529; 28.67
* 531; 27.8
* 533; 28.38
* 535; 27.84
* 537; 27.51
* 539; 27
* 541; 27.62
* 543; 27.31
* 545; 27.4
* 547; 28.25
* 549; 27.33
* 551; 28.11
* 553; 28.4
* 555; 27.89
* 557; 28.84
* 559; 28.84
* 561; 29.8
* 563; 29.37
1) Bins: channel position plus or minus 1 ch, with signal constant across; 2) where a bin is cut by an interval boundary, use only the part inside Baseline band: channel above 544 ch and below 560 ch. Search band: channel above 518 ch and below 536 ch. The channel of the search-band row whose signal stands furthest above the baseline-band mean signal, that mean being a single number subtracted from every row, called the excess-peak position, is 527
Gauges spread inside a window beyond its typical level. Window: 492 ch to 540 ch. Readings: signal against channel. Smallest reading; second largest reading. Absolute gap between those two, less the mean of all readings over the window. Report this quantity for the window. -19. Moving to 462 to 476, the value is -10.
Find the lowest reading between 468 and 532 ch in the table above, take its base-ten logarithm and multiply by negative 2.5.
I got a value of -2.64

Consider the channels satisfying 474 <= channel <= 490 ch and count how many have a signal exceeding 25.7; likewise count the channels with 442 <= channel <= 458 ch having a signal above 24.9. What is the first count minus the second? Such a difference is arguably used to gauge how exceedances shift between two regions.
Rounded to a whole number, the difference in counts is 0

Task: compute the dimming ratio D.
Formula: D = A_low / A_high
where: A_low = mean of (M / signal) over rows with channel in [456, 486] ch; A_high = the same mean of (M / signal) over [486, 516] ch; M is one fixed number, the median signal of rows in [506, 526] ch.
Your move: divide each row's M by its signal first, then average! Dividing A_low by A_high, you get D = 1.7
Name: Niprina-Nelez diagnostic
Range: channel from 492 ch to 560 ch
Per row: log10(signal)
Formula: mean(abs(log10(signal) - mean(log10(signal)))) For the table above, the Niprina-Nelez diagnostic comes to 0.024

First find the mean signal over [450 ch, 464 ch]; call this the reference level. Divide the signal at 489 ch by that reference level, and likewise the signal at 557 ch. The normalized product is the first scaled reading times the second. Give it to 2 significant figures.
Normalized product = 2.4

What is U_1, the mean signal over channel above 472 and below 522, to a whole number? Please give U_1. 21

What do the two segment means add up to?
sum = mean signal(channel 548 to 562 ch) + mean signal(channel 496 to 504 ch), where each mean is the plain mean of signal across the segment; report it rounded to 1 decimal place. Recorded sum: 53.3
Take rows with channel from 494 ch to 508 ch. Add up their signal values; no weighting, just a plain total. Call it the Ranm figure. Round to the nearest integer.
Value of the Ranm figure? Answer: 172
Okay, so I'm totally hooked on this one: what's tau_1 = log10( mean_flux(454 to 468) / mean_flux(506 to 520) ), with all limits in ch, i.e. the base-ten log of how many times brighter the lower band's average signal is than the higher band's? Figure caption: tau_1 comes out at -0.23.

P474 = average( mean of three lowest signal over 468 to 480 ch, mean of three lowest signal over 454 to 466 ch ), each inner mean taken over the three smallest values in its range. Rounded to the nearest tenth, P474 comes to 12.6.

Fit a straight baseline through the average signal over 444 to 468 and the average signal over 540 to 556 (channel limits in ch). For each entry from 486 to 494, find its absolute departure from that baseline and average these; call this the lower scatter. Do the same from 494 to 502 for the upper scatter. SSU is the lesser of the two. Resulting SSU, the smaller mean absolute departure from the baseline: 1.2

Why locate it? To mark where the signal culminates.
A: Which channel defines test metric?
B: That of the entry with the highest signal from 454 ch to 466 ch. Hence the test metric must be 461 ch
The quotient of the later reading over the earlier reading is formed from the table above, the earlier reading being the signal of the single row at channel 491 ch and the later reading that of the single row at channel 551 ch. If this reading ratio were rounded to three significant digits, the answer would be 1.43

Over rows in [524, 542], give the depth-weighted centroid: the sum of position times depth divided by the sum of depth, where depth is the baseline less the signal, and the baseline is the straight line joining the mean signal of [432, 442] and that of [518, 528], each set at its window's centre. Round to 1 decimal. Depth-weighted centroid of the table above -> 537.3 ch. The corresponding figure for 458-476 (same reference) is 472.9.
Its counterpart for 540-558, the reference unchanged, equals 549.7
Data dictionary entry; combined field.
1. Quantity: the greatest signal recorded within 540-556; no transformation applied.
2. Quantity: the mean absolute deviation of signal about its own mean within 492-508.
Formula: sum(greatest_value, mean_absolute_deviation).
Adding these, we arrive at 29.6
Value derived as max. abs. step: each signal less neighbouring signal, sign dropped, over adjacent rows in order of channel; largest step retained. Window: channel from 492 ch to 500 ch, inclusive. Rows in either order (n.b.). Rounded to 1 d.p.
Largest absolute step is 1.3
